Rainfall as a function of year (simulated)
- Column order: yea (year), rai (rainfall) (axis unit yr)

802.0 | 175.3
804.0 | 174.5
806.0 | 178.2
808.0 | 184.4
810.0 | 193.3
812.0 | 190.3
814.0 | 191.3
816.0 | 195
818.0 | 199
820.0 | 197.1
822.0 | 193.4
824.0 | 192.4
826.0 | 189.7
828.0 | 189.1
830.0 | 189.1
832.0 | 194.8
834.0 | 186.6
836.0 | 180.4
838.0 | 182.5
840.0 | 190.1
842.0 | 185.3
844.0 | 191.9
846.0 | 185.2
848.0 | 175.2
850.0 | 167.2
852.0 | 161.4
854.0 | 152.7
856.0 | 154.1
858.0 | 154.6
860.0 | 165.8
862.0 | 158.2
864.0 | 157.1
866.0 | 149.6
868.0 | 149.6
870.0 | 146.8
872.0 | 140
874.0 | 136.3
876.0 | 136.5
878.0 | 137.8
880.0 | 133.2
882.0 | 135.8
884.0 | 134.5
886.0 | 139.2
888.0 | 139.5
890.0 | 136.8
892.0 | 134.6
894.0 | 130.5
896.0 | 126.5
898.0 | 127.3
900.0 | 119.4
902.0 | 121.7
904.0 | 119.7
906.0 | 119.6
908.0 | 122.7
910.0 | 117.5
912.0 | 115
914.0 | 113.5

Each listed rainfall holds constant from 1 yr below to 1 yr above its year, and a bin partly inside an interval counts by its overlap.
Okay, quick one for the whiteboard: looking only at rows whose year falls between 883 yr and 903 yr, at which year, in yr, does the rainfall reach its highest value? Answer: 888.0 yr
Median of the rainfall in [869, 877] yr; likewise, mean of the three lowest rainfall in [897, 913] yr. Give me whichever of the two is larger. 138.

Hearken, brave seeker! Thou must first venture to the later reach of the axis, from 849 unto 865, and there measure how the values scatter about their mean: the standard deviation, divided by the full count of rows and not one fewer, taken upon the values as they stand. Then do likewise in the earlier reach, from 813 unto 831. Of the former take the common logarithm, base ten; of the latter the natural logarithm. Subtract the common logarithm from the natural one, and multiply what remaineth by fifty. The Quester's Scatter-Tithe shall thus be 25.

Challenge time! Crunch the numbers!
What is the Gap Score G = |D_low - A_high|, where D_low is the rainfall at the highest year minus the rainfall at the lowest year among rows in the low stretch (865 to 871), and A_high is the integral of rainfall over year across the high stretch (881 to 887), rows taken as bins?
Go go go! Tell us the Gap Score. 822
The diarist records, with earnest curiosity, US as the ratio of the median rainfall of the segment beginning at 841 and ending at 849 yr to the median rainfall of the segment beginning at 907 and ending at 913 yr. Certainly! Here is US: 1.6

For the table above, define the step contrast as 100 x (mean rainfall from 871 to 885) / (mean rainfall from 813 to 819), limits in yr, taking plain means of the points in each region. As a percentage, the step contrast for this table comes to 70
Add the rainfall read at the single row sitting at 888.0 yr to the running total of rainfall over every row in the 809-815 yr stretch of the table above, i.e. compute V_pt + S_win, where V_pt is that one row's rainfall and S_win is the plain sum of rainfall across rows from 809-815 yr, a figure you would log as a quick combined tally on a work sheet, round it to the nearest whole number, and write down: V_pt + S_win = 714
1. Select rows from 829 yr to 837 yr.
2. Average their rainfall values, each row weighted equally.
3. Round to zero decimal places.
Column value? 188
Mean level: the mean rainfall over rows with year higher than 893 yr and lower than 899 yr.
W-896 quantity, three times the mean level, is 384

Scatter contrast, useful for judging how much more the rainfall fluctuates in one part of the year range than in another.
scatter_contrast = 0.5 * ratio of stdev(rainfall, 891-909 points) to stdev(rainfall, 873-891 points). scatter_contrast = 1.3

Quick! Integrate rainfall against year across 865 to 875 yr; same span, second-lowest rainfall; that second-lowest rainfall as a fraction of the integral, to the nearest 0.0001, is 0.0969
